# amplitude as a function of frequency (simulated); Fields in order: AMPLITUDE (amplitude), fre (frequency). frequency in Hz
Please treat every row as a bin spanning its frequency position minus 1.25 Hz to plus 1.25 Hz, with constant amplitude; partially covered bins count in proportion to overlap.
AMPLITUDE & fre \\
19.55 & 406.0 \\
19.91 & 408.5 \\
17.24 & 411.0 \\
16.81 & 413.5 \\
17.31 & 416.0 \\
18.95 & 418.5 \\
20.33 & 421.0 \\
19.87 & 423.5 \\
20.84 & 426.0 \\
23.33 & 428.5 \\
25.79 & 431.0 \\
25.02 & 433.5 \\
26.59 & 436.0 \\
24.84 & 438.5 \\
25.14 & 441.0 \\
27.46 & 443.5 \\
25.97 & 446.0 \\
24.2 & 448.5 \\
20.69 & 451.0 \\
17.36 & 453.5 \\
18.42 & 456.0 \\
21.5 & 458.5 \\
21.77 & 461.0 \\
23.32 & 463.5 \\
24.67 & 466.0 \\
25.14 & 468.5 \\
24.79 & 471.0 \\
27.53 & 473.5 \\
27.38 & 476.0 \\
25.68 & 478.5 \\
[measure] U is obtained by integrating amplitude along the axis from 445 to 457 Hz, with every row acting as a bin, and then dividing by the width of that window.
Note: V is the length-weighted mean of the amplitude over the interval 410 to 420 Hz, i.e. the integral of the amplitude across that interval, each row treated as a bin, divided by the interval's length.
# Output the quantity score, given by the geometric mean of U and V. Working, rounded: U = 21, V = 17.7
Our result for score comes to 19.4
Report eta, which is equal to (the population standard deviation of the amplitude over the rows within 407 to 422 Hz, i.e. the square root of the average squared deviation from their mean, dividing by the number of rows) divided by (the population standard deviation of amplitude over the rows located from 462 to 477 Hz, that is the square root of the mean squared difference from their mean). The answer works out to 0.9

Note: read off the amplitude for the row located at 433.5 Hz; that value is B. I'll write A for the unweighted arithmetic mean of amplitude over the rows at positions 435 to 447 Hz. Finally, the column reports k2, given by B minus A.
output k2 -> -1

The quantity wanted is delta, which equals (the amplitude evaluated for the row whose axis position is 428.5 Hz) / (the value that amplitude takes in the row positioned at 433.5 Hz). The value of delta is 0.93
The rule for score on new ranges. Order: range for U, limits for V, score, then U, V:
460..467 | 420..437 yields 23.2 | 23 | 23.1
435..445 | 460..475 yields 25.3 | 26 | 24.6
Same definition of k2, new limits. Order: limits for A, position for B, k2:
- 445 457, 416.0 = -4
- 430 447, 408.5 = -6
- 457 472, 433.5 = 1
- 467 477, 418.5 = -7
